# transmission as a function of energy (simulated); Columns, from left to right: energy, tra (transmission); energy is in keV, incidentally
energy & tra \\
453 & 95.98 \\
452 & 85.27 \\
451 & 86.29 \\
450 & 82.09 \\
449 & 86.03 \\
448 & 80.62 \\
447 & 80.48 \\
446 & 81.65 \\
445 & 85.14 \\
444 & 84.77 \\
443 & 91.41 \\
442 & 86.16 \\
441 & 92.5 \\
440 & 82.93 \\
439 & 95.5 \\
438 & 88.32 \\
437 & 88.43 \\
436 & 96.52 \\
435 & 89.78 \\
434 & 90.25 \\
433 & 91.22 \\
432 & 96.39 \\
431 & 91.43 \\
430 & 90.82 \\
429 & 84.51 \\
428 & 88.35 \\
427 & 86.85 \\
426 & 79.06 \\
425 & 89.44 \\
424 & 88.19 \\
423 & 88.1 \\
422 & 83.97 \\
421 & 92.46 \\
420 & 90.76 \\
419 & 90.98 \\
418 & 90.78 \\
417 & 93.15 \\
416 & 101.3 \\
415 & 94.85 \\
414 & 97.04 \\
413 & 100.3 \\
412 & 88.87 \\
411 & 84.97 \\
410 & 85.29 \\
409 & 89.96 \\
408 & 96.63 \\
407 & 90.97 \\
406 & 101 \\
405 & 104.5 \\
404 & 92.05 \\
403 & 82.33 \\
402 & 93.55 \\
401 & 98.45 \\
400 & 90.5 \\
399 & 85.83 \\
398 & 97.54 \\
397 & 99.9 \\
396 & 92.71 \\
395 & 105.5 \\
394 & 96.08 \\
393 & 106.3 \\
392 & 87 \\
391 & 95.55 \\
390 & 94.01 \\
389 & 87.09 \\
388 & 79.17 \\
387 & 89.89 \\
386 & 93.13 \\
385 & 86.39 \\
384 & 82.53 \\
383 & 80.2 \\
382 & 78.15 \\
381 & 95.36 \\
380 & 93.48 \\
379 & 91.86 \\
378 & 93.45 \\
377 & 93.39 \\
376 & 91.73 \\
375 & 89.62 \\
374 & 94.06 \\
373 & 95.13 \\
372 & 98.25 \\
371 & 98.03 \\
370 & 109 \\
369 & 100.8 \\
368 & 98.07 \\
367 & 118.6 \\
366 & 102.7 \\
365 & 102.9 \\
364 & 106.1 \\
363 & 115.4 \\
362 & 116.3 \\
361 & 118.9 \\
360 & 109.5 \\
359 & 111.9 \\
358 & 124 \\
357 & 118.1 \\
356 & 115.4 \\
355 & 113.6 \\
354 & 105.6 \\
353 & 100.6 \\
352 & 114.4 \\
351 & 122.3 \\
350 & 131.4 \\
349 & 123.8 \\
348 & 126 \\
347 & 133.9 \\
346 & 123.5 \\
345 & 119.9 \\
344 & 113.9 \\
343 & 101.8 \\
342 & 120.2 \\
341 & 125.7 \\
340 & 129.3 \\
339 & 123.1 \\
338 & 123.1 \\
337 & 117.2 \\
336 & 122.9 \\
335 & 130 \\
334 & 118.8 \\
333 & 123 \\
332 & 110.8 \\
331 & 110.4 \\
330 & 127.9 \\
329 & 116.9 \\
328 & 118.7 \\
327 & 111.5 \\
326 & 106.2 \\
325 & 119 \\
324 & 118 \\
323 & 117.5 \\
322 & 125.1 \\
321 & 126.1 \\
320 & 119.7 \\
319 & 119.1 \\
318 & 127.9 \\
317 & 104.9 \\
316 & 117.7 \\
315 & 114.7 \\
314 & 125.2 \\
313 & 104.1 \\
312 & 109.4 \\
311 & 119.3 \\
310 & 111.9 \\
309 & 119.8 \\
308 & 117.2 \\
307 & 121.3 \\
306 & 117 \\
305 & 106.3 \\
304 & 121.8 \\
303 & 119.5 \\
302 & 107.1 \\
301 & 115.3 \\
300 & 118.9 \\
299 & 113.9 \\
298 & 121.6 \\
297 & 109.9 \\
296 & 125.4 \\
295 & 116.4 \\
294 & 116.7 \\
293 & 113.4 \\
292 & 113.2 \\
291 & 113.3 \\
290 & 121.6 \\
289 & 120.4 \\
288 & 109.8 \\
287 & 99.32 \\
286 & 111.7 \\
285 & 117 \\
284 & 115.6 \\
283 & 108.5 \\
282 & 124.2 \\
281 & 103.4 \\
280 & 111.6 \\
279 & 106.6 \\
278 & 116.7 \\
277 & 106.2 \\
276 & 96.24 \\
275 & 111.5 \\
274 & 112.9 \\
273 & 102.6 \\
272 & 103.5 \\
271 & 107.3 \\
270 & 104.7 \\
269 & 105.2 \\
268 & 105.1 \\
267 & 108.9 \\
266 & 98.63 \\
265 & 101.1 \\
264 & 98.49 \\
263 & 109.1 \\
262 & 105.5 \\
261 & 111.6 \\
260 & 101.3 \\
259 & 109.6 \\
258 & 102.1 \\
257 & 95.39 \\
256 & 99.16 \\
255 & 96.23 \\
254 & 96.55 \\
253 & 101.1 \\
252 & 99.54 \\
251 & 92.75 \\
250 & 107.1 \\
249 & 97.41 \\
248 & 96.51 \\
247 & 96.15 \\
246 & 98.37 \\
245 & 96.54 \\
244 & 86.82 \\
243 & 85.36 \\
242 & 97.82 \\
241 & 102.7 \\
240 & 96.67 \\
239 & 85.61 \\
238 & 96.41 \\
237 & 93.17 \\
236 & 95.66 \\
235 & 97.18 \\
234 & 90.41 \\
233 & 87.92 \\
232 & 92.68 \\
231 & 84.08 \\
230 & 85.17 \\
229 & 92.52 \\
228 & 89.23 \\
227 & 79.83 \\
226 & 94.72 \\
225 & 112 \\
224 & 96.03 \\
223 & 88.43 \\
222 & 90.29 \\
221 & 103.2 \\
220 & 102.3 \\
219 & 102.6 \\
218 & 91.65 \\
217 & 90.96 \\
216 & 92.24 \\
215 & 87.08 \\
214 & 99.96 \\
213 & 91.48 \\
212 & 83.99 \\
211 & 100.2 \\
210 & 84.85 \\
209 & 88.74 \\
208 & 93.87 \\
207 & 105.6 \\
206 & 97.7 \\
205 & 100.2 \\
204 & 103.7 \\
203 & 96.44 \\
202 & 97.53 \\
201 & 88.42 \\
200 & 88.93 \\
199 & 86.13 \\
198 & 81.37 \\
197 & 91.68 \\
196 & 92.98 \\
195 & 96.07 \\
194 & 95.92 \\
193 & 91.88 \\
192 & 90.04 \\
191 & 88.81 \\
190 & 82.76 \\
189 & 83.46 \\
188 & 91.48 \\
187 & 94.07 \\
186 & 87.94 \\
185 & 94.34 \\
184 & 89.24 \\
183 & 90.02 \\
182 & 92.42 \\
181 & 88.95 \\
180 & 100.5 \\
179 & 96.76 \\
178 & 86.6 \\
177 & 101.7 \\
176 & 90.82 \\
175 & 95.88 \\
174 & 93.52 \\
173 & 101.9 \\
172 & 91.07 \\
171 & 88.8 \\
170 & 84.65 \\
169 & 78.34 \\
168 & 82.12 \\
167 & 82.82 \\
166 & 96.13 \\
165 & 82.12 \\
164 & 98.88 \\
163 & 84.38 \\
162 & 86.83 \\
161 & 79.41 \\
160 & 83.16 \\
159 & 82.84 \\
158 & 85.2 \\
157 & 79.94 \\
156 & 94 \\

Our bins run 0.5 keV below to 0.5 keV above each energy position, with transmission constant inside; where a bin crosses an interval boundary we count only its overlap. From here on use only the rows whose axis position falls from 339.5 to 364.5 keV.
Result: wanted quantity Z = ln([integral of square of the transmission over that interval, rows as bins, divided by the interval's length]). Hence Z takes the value 9.54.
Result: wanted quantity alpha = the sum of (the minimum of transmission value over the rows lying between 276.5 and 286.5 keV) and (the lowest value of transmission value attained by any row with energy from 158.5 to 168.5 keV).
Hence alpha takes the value 183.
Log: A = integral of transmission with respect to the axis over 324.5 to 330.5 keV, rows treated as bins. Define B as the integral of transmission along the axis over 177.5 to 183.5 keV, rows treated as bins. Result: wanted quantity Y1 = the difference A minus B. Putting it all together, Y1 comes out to 145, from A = 700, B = 555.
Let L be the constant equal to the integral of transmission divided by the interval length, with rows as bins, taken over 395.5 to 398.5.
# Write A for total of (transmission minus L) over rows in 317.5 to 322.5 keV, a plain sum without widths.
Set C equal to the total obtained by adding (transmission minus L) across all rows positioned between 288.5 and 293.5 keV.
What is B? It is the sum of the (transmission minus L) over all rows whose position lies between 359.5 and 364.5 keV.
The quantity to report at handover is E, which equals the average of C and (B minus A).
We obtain 23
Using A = 134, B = 83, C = 98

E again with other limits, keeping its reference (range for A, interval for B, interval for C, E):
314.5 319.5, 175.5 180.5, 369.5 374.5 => -49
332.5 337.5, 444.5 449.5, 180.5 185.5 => -113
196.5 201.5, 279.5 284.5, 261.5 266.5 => 78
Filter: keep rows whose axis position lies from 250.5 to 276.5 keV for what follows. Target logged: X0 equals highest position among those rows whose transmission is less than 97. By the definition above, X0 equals 276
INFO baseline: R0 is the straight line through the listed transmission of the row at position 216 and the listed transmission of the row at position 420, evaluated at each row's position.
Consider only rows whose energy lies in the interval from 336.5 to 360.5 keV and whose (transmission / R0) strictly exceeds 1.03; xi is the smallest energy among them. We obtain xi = 337 keV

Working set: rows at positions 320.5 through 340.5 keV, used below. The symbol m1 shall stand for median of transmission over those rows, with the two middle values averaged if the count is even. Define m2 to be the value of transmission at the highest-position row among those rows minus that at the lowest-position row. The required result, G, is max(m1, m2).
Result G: 119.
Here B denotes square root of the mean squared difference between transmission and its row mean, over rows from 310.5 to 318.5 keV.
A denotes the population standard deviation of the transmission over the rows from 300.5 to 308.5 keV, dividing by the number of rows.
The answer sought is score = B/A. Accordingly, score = 1.5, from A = 5.6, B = 8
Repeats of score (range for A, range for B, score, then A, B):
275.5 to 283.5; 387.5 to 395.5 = 1.1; 7.9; 9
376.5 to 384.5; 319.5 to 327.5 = 0.9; 6.5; 6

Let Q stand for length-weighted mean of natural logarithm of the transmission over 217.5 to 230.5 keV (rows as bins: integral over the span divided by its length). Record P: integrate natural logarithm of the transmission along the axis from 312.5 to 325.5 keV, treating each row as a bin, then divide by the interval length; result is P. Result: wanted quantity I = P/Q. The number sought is 1.05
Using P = 4.77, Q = 4.54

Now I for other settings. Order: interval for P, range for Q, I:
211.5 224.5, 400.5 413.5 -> 1.00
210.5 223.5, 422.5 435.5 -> 1.01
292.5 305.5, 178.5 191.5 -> 1.05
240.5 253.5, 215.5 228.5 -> 1.00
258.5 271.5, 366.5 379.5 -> 1.02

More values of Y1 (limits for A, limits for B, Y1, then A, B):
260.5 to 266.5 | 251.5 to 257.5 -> 36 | 624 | 588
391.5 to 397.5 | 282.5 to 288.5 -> -74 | 587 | 662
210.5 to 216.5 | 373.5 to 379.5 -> 1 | 555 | 554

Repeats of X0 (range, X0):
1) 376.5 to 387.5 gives 387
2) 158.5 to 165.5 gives 165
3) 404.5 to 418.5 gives 418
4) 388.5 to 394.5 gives 394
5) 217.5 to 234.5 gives 234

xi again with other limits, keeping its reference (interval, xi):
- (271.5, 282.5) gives 272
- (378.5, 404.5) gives 381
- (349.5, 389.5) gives 350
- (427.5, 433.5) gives 432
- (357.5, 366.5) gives 358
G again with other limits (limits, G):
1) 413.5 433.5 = 91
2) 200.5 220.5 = 95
